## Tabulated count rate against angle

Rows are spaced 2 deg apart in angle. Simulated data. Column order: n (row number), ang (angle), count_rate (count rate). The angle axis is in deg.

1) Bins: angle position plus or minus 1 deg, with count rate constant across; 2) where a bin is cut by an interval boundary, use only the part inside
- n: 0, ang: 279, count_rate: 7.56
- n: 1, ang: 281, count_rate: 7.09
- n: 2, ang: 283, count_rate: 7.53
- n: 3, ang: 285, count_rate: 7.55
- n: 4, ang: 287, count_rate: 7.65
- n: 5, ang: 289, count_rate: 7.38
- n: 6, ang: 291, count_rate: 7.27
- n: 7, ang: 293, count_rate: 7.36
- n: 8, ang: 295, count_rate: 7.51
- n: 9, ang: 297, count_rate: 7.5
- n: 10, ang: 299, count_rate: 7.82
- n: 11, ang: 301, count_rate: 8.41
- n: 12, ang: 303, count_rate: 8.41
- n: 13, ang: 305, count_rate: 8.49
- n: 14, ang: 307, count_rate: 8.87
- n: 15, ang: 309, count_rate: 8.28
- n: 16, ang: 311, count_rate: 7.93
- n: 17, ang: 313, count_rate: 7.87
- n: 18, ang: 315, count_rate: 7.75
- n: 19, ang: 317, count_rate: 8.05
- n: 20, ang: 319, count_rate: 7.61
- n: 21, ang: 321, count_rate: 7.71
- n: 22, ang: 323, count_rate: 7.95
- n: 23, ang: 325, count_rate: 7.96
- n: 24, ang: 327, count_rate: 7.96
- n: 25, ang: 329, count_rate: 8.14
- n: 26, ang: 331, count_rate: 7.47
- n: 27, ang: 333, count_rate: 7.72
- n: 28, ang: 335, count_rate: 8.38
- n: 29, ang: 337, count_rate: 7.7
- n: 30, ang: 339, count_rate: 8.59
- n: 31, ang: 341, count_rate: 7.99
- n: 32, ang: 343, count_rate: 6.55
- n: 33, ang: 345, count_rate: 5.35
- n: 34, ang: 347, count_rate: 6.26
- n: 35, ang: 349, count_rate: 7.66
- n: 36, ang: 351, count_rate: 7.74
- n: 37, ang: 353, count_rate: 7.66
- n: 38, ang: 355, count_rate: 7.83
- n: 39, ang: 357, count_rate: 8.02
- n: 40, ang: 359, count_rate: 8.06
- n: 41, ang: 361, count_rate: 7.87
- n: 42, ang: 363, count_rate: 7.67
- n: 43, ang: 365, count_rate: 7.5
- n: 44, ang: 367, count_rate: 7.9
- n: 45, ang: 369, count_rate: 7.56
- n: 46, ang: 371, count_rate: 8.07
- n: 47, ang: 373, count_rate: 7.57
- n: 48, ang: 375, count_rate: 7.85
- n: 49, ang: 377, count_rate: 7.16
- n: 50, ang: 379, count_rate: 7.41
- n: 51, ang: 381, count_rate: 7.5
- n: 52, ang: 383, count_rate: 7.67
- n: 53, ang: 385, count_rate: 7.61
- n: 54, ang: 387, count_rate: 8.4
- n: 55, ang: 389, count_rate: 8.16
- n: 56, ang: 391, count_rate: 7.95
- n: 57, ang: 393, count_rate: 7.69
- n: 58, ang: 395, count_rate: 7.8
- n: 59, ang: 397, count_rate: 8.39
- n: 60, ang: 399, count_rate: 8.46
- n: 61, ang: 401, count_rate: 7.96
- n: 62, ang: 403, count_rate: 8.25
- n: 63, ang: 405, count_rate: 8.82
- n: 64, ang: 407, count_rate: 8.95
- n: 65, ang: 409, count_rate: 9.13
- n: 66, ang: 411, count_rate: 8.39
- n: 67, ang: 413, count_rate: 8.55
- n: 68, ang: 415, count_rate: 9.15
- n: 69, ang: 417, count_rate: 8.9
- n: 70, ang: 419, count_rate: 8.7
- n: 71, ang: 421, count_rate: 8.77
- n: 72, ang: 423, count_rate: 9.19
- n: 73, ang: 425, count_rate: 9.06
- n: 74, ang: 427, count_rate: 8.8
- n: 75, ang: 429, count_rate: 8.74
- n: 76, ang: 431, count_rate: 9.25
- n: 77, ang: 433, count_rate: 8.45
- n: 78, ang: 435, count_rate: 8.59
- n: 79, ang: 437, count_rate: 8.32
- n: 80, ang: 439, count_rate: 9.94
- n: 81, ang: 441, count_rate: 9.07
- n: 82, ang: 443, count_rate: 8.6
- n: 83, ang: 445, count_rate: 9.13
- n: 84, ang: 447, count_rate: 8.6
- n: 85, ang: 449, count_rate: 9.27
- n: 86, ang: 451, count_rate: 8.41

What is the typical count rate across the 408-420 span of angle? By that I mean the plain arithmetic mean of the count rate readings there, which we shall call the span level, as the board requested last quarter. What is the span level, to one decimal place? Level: 8.8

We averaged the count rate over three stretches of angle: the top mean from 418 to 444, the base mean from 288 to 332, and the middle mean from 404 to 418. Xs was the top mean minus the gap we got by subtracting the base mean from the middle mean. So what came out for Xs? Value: 7.9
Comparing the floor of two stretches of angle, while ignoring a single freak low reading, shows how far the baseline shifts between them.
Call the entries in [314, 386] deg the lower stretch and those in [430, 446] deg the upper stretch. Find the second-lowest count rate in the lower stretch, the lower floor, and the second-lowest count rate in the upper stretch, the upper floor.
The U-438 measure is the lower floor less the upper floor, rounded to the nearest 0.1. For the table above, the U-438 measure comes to -2.2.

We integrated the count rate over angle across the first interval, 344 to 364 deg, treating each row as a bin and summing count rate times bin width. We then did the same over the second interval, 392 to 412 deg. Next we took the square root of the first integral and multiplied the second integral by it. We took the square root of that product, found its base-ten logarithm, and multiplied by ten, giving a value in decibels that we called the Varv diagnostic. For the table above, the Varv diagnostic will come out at 16.5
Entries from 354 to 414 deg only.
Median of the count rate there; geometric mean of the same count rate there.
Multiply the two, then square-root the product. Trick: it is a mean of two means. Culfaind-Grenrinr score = 8.0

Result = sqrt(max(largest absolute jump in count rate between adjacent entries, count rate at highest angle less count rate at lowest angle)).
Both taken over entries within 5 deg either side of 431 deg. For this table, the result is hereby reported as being 0.89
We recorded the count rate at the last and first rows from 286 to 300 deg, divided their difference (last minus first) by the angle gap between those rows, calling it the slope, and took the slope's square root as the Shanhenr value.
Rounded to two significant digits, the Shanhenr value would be 0.12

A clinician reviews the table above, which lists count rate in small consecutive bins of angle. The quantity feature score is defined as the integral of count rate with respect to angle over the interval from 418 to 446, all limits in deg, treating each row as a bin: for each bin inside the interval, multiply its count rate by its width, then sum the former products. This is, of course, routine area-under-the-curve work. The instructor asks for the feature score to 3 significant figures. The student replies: 249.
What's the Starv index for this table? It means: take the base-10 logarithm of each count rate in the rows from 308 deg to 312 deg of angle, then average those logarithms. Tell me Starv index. 0.91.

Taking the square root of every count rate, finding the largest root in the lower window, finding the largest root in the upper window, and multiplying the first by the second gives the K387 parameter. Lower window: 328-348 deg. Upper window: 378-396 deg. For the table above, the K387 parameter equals 8.49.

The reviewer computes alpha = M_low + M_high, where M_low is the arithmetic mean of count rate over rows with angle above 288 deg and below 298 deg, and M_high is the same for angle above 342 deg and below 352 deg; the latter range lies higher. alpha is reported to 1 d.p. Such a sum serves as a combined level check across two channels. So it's 14.1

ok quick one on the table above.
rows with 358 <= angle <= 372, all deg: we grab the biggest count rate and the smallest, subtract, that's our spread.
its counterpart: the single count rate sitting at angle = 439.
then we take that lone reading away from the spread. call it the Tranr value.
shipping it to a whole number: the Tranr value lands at -9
